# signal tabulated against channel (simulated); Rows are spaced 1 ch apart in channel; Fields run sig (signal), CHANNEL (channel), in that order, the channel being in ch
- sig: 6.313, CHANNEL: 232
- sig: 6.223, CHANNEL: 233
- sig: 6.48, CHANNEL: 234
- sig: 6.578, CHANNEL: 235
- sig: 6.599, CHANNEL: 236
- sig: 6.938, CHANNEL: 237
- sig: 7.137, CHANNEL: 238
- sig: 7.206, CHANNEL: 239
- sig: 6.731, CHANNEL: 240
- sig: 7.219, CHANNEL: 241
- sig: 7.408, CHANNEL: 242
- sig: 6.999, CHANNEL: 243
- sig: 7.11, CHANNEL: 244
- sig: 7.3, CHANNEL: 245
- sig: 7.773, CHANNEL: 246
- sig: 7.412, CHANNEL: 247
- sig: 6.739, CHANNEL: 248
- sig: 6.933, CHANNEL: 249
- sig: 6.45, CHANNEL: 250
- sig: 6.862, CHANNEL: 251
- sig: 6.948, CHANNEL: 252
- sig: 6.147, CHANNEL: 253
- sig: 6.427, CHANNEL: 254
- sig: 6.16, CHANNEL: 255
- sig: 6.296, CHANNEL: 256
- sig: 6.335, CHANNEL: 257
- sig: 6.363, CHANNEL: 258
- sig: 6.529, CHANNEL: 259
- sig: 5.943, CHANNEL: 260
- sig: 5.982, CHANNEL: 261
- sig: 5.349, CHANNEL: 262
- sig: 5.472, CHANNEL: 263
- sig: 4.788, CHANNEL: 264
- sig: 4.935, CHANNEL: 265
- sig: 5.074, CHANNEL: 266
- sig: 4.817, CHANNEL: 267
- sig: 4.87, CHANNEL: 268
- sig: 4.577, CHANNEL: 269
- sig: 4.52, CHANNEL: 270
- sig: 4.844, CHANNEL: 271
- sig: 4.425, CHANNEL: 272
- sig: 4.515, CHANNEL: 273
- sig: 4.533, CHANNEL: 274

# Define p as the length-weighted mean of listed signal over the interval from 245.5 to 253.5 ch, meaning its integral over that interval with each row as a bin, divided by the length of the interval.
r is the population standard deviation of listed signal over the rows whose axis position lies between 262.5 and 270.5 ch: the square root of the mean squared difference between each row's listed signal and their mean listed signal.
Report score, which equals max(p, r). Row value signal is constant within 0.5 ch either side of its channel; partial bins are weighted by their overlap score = 6.91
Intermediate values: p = 6.91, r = 0.28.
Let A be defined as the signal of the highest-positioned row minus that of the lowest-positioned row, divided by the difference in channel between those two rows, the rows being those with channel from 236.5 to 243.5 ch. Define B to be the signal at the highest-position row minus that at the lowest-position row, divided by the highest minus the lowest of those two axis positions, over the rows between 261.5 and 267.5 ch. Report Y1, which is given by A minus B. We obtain 0.12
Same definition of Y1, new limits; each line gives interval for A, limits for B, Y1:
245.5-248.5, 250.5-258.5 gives -0.45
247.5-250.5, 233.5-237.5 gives -0.30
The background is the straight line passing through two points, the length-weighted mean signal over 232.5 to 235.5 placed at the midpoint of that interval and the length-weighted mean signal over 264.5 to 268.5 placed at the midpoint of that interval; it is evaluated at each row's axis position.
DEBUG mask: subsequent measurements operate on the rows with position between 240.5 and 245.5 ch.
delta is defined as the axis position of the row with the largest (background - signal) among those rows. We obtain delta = 243 ch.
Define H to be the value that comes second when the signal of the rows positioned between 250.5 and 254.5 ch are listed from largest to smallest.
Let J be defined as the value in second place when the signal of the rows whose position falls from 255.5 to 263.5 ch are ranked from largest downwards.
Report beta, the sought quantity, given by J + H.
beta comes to 13.2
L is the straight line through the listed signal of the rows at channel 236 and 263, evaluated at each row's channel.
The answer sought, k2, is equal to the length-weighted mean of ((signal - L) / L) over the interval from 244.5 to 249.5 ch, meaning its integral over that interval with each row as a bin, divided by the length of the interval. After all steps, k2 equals 0.18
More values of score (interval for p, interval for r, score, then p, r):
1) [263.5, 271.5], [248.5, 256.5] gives 4.80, 4.80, 0.32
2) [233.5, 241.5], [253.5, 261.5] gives 6.86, 6.86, 0.20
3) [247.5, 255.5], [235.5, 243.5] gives 6.58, 6.58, 0.25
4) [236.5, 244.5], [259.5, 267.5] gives 7.09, 7.09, 0.45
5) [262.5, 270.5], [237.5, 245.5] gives 4.88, 4.88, 0.19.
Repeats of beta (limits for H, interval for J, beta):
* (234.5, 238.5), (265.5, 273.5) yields 11.8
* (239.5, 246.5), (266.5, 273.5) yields 12.3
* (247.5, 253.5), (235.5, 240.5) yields 14.1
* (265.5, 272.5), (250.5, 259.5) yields 11.7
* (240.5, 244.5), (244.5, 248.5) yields 14.6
